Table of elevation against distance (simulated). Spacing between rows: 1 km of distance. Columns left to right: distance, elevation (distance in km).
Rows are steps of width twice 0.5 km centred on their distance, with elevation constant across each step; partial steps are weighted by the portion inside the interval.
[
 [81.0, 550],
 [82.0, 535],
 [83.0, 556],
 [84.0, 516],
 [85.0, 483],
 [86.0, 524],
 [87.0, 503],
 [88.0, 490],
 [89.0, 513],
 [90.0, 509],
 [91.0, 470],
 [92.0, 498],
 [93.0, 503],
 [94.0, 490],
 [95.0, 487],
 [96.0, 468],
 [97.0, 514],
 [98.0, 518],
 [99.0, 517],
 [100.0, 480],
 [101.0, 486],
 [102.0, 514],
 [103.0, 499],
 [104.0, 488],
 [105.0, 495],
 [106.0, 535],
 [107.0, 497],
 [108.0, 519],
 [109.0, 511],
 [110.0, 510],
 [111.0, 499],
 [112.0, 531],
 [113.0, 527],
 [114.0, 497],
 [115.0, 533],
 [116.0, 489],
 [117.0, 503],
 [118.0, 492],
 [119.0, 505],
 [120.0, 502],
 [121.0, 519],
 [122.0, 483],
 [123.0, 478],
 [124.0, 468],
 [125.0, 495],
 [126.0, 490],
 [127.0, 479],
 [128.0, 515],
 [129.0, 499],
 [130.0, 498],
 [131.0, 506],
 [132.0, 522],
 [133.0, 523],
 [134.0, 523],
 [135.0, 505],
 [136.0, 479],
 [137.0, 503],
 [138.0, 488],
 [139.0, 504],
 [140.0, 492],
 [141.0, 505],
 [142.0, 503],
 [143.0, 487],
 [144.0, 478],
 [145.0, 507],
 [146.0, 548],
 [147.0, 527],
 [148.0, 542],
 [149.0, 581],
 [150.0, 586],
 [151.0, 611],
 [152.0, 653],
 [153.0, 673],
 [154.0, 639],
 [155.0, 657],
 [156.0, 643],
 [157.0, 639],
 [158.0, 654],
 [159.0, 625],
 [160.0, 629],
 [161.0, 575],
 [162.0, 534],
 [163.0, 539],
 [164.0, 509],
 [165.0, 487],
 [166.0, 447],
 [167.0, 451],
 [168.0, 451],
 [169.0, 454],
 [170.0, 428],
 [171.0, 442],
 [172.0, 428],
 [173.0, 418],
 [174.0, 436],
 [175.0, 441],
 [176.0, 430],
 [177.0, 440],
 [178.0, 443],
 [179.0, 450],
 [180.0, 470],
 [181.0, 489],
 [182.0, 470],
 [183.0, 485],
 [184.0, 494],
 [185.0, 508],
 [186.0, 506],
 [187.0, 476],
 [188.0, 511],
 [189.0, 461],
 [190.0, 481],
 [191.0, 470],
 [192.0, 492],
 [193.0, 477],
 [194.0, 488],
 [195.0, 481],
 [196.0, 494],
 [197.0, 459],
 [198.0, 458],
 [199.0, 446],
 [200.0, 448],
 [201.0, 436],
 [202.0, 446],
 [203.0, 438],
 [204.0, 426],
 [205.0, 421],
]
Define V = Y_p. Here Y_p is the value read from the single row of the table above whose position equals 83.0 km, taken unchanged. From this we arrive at 556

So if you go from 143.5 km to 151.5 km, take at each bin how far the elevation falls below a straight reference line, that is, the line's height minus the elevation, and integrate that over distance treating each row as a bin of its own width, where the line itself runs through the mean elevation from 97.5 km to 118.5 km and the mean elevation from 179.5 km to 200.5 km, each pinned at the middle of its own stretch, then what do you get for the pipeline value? -432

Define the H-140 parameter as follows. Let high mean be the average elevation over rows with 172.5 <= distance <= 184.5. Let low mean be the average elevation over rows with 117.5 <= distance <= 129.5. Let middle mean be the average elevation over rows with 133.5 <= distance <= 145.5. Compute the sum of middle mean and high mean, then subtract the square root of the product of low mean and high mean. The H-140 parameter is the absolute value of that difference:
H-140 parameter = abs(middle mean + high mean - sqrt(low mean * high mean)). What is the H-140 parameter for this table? 479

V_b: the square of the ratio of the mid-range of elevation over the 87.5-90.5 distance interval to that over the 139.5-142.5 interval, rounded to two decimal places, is 1.01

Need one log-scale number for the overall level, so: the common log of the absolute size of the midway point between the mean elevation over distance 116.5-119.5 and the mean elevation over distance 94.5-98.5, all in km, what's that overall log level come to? 2.698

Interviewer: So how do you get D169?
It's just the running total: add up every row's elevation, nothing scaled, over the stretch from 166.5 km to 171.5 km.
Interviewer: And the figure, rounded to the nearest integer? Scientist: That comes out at 2226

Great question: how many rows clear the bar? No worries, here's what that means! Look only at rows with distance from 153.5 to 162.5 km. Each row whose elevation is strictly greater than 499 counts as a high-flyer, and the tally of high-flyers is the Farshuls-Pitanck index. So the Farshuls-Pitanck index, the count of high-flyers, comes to 9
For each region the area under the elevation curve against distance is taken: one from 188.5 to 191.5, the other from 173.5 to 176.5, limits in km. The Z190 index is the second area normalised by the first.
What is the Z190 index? 0.93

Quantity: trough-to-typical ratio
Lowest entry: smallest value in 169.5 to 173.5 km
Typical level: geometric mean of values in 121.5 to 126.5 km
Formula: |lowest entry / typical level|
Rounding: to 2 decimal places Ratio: 0.87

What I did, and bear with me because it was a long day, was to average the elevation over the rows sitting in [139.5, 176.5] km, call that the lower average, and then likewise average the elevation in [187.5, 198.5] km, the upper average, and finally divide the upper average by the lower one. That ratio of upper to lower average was 0.90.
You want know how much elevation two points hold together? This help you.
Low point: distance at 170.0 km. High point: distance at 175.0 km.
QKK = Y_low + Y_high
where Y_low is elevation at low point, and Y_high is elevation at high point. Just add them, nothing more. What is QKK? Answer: 869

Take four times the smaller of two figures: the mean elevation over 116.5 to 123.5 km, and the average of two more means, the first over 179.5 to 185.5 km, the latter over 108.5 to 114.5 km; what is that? 1990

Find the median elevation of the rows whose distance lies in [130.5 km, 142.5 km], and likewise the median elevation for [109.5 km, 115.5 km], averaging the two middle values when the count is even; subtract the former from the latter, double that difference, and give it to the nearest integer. 28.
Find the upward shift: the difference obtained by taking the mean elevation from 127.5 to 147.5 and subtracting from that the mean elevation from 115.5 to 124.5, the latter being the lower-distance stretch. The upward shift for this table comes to 12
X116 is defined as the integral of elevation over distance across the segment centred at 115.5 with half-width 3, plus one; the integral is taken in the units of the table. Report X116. 3042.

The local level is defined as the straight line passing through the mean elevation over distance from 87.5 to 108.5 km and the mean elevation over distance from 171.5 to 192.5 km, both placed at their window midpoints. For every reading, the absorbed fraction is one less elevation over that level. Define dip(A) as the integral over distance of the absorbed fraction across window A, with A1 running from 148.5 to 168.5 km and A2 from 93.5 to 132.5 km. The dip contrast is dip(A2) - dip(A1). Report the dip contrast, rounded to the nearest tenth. 3.7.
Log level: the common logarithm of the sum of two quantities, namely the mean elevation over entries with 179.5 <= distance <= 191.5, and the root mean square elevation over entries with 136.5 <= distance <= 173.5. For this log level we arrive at 3.01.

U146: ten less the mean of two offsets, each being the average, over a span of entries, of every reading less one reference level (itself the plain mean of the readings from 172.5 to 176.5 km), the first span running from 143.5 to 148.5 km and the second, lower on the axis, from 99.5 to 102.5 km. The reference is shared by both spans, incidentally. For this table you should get -66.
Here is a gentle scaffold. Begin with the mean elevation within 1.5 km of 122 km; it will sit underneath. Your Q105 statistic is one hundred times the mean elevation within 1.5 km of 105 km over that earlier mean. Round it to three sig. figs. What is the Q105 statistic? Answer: 103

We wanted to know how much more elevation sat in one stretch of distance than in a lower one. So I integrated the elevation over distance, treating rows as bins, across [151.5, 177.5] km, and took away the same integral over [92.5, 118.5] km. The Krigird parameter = 620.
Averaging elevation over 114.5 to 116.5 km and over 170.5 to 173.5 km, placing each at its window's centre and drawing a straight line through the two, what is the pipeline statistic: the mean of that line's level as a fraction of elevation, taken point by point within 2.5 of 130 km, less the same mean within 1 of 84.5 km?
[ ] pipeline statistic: -0.15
